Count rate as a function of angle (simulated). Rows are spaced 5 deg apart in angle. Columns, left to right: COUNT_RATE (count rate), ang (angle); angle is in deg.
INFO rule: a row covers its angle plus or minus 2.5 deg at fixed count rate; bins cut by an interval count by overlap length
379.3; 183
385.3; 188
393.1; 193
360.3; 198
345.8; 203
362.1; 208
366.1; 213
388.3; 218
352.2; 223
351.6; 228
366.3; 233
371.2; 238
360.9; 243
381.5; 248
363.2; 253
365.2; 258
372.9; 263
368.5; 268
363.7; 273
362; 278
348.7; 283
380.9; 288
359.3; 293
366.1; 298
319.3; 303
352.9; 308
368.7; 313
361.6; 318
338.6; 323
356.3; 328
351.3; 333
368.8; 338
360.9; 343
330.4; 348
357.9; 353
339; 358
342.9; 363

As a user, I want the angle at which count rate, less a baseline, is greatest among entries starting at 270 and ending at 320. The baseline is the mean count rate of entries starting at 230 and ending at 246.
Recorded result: 288 deg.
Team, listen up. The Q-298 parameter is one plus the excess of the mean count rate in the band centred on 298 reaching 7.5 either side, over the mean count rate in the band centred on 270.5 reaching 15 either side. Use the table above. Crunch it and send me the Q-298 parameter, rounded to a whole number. -14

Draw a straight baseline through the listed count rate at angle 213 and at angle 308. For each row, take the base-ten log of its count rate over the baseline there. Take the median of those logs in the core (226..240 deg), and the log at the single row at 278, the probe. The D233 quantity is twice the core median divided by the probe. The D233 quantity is 1.2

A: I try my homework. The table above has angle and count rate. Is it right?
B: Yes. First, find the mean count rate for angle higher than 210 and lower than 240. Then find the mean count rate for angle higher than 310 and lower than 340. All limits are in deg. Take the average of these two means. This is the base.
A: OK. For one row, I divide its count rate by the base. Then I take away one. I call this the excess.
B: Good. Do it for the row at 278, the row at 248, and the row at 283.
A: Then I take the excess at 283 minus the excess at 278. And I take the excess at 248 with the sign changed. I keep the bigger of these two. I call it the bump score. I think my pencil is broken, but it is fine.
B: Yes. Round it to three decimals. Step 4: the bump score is -0.037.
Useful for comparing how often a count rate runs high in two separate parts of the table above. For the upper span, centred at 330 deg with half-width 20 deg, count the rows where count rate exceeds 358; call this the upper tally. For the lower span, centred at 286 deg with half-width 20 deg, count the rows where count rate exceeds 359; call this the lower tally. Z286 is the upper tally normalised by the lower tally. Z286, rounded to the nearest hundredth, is 0.67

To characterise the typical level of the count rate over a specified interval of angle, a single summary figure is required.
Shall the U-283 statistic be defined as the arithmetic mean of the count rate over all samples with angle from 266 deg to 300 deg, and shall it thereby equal 364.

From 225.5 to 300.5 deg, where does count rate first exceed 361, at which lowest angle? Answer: 233 deg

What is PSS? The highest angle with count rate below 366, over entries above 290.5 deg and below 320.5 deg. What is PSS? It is 318 deg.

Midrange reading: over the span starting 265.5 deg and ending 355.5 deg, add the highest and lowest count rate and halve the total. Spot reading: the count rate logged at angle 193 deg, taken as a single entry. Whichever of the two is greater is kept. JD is 393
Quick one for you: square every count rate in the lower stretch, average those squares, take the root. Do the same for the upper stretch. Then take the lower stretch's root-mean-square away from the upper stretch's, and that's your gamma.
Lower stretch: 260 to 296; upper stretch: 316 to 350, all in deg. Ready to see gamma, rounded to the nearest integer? -12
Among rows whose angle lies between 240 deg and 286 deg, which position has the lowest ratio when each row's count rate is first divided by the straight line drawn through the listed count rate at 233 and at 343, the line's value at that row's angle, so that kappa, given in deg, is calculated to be 283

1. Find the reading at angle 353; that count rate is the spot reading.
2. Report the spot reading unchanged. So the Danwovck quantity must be 357.9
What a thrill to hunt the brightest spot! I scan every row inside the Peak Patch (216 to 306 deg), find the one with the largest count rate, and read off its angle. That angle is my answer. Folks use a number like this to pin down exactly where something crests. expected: 218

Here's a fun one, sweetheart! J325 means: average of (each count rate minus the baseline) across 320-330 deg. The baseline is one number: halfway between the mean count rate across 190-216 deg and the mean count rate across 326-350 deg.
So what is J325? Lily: -12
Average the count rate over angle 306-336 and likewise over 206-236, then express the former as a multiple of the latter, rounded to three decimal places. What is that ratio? 0.974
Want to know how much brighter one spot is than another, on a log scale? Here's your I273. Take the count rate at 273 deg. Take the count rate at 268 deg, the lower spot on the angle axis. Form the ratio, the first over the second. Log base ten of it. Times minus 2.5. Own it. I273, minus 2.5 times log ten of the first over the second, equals 0.01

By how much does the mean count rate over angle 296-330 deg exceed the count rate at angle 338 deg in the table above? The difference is -17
